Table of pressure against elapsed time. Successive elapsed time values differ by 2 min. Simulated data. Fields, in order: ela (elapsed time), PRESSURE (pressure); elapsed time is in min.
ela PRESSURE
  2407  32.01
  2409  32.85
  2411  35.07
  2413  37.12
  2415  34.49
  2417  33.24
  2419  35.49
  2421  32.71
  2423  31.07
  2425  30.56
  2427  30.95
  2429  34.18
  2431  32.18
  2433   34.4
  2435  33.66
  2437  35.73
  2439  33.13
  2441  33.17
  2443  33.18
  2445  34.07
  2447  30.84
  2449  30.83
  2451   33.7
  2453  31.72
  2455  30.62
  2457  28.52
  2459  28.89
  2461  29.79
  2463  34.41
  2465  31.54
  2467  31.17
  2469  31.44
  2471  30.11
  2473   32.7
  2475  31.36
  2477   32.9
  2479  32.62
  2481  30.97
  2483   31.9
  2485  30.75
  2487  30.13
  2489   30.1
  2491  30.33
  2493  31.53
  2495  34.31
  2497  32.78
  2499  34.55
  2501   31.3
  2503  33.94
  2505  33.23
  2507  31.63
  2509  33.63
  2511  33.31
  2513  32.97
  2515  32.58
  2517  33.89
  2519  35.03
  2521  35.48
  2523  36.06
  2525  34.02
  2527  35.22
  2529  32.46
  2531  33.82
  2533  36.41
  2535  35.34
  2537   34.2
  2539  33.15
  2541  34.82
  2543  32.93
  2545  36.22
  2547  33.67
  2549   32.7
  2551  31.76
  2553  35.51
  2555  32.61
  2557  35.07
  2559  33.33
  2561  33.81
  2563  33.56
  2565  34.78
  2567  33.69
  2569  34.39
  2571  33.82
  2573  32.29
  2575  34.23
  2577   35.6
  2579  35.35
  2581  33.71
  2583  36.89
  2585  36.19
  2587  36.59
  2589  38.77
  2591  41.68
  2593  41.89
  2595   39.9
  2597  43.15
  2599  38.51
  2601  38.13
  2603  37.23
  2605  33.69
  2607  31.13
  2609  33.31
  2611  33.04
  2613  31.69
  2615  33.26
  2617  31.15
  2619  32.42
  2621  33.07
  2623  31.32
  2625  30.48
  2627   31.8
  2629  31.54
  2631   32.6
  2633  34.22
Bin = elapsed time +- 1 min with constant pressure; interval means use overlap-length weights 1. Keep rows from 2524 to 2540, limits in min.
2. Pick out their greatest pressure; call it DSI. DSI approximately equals 36.41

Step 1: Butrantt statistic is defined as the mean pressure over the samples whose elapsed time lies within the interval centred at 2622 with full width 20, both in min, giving 31.9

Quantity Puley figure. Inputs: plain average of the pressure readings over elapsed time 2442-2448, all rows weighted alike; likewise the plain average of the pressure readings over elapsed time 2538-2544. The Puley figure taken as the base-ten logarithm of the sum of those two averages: 1.822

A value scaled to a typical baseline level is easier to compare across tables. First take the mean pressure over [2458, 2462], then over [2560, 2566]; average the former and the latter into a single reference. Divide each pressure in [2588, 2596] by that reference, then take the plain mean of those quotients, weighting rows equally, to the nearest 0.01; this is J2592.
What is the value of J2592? 1.28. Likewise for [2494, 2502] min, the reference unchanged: 1.05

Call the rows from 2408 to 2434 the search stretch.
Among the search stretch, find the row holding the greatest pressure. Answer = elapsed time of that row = 2413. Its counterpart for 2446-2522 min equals 2521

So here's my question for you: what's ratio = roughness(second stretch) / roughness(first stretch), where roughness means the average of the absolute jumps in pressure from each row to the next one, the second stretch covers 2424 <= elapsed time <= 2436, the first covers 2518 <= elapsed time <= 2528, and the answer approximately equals 1.61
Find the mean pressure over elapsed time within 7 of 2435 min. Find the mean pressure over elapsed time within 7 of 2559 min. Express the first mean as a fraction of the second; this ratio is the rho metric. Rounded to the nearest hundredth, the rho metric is 0.99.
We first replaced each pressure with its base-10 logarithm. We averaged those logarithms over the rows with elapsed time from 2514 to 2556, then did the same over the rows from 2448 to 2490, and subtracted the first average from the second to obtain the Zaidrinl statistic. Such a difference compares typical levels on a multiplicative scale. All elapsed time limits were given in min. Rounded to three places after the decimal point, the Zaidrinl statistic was -0.039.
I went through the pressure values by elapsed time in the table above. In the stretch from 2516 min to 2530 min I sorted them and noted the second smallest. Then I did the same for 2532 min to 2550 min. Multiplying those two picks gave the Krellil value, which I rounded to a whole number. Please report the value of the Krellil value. 1116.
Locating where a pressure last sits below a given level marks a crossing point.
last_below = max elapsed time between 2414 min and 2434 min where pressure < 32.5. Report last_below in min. 2431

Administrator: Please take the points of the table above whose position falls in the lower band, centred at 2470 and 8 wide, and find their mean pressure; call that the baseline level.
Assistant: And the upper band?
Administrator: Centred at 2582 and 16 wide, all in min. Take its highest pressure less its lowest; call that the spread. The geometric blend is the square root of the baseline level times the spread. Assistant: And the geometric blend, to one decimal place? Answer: 12.6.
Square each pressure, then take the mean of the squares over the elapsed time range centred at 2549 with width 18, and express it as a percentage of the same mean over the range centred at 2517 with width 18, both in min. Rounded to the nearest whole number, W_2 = 99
